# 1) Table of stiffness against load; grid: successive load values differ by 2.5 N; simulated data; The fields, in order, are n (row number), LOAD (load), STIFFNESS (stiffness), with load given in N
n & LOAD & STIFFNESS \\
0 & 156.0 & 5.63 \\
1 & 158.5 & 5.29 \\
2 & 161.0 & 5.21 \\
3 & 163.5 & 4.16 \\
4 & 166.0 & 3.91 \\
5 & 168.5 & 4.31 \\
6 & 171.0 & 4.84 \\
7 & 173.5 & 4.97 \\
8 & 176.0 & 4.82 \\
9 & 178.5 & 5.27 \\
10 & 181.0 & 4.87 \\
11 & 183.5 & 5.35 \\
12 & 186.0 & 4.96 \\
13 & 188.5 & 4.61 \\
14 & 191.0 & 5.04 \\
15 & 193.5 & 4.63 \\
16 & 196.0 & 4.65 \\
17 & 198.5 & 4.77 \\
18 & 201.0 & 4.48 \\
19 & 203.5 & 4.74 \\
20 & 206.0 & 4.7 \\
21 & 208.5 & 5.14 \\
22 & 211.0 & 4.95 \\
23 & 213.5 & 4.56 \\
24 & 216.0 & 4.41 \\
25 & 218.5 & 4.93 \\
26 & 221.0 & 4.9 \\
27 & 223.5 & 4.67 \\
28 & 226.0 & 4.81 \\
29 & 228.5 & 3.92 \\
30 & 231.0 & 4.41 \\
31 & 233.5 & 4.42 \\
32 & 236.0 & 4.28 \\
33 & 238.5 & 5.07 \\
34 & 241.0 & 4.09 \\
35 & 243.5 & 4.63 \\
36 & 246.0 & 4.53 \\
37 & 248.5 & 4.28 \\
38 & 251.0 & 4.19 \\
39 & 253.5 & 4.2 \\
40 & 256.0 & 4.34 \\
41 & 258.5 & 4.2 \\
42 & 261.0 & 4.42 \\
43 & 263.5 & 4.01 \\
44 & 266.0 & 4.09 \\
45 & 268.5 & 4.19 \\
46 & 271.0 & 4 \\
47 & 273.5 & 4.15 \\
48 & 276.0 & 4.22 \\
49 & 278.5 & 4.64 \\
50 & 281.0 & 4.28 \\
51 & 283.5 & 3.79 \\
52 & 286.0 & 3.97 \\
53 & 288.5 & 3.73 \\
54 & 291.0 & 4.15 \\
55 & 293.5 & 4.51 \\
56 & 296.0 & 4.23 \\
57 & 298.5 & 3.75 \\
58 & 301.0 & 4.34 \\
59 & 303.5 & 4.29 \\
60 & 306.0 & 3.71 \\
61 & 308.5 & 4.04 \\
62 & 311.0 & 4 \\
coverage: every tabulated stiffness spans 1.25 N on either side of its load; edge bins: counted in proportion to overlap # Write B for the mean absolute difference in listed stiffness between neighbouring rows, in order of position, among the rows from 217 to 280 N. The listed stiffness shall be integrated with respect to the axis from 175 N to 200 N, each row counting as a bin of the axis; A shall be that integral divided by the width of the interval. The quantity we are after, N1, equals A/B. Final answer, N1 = 17.8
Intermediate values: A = 4.89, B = 0.28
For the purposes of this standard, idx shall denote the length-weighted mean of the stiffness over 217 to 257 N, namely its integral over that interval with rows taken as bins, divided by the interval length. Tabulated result 4.48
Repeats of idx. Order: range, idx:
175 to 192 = 4.99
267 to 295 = 4.15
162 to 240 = 4.69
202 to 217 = 4.75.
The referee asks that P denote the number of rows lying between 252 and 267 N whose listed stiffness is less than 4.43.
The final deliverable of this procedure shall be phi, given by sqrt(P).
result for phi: 2.4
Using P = 6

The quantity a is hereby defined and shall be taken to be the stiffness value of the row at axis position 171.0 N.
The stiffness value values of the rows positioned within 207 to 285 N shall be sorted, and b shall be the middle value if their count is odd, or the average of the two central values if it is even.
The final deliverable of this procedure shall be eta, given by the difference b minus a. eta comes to -0.50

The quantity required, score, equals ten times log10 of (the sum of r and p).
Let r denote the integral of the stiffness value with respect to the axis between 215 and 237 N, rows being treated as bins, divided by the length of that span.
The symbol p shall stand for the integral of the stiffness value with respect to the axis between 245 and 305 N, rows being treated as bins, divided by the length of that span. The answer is 9.4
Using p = 4.18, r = 4.5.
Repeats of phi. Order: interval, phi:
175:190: 0.0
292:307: 2.2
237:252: 1.7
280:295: 2.2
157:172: 1.7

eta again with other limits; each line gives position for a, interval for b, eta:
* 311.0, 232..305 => 0.22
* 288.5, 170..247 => 1.01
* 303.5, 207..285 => 0.05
